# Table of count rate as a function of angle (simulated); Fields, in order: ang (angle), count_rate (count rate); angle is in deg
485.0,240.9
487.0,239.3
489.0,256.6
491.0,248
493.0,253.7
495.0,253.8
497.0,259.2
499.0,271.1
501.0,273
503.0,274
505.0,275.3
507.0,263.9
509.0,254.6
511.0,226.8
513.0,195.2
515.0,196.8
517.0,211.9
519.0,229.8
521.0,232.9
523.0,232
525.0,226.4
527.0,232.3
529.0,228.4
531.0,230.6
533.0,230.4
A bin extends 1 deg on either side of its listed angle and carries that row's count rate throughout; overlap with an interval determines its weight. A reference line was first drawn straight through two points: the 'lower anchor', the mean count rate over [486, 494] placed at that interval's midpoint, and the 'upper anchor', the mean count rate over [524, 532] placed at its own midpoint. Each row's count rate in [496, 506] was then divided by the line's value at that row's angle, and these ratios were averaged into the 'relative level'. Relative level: 1.11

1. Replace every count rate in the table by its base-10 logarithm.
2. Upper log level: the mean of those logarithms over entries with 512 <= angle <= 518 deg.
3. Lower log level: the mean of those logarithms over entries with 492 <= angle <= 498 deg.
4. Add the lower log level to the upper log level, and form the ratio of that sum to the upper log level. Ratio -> 2.05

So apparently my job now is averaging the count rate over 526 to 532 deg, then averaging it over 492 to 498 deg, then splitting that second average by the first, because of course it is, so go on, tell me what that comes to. 1.11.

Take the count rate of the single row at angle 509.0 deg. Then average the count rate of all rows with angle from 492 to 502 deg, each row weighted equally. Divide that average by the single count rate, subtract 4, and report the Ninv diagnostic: -2.97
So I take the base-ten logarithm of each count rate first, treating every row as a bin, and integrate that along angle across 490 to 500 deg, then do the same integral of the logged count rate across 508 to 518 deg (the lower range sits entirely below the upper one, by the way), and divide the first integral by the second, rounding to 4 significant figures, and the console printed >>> 1.032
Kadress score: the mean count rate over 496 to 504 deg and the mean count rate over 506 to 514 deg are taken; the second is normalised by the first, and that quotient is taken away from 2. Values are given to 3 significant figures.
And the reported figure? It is 1.13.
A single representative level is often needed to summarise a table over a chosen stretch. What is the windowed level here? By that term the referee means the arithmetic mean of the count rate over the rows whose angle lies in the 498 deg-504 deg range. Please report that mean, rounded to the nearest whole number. 273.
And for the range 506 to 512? 248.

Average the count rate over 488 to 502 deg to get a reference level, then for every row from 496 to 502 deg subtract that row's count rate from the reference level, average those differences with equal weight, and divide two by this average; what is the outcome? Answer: -0.24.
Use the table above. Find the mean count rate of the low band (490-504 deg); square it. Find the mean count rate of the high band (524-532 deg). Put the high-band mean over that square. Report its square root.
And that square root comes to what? 0.058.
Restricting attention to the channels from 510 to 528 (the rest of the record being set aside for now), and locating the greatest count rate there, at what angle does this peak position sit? 521.0 deg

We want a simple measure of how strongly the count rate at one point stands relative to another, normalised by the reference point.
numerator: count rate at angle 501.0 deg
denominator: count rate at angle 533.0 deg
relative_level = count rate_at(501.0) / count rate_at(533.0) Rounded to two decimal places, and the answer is 1.18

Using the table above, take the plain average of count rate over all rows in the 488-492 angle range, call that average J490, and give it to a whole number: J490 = 252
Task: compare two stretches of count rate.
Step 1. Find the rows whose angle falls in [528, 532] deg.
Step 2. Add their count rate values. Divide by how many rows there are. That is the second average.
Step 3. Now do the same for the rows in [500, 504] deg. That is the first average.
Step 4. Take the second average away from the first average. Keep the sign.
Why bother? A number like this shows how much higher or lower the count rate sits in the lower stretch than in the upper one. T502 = 44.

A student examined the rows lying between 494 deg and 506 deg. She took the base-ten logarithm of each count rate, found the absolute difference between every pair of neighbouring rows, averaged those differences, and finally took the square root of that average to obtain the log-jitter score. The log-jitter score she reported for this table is 0.08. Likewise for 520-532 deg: 0.08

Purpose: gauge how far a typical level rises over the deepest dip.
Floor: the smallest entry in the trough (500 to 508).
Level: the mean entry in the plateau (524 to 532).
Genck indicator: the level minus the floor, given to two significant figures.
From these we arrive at -34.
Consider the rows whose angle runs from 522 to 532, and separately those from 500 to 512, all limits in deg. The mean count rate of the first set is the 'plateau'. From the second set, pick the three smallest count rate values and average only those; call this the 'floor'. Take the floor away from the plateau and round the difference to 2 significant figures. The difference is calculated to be -18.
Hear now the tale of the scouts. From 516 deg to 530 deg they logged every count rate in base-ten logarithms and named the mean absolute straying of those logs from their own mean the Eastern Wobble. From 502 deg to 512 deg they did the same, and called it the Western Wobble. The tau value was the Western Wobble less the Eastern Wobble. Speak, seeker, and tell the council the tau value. 0.016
